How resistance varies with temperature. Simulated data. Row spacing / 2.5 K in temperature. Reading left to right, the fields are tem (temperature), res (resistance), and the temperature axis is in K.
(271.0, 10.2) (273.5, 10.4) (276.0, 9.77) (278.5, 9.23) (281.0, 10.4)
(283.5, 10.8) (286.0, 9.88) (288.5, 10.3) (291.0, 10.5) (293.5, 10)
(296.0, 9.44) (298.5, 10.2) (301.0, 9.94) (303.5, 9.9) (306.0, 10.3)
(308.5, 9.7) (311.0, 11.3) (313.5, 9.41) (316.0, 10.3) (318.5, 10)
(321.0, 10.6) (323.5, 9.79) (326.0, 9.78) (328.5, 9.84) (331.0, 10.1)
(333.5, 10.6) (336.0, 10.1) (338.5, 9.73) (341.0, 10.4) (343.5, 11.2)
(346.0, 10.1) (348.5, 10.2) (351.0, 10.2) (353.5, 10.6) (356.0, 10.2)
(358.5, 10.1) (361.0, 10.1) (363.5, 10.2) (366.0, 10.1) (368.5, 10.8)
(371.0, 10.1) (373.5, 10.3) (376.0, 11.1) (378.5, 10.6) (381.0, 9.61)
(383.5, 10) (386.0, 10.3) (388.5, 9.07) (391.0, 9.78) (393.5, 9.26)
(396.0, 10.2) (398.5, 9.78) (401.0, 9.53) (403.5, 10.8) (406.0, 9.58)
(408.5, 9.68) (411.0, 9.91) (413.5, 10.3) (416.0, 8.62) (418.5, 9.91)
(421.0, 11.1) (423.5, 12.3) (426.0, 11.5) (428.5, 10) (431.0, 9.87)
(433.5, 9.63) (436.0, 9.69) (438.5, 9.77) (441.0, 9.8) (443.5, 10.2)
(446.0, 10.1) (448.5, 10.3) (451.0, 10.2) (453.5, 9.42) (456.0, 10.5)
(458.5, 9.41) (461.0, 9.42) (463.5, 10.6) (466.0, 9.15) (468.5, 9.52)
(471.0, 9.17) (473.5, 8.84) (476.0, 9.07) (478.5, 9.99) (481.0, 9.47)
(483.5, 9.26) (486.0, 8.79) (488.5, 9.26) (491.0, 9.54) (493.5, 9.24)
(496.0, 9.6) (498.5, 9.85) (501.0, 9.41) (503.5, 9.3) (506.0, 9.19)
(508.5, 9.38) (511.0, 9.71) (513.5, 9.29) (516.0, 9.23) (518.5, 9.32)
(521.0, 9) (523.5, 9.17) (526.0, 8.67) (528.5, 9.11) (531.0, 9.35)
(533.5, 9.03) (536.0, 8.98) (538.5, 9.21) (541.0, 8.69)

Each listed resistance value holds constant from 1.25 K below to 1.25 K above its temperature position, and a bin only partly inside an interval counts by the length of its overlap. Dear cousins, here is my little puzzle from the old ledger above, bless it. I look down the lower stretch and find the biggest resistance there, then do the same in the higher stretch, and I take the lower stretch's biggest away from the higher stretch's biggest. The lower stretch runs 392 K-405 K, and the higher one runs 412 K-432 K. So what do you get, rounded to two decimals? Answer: 1.50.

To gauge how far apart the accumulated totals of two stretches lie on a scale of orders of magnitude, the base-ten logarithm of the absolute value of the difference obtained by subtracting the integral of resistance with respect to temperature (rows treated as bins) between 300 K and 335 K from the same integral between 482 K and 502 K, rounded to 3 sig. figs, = 2.22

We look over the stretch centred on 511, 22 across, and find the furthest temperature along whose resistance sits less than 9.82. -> 521.0 K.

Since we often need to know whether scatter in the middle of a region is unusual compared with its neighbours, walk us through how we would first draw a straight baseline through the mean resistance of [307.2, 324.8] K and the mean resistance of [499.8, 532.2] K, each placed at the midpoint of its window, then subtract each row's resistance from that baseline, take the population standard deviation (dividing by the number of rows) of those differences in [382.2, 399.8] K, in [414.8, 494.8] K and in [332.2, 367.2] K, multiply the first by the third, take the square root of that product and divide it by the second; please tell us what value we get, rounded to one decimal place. 0.5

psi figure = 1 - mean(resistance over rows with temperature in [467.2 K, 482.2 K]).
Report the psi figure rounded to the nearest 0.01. -8.34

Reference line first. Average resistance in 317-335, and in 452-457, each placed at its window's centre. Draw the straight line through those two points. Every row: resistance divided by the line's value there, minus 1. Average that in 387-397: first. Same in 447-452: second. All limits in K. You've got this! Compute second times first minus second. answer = -0.03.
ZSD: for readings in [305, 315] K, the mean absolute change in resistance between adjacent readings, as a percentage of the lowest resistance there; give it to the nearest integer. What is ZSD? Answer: 14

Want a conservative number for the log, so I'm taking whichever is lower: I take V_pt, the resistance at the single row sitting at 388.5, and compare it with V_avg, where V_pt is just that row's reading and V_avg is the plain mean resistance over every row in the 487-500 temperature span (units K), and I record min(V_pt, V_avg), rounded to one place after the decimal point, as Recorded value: 9.1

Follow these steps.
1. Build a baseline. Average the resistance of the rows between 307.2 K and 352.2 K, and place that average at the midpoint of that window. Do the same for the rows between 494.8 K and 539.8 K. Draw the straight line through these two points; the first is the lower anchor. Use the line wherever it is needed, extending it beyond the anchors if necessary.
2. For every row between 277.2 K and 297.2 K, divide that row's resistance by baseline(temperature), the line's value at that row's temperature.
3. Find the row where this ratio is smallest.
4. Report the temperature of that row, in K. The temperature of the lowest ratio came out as 278.5 K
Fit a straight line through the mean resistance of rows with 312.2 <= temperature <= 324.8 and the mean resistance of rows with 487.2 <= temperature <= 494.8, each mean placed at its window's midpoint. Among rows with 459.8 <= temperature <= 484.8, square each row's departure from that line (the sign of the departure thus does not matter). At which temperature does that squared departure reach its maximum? 463.5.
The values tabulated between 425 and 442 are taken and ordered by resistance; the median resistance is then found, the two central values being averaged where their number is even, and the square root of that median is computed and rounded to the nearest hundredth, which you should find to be 3.13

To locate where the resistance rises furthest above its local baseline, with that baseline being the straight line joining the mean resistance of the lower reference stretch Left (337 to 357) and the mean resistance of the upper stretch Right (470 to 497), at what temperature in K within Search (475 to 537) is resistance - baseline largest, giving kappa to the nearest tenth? 498.5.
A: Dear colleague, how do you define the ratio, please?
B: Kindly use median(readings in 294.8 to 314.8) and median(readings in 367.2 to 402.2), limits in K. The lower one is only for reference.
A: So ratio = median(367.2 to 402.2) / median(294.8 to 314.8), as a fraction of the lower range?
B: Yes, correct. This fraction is 1.01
